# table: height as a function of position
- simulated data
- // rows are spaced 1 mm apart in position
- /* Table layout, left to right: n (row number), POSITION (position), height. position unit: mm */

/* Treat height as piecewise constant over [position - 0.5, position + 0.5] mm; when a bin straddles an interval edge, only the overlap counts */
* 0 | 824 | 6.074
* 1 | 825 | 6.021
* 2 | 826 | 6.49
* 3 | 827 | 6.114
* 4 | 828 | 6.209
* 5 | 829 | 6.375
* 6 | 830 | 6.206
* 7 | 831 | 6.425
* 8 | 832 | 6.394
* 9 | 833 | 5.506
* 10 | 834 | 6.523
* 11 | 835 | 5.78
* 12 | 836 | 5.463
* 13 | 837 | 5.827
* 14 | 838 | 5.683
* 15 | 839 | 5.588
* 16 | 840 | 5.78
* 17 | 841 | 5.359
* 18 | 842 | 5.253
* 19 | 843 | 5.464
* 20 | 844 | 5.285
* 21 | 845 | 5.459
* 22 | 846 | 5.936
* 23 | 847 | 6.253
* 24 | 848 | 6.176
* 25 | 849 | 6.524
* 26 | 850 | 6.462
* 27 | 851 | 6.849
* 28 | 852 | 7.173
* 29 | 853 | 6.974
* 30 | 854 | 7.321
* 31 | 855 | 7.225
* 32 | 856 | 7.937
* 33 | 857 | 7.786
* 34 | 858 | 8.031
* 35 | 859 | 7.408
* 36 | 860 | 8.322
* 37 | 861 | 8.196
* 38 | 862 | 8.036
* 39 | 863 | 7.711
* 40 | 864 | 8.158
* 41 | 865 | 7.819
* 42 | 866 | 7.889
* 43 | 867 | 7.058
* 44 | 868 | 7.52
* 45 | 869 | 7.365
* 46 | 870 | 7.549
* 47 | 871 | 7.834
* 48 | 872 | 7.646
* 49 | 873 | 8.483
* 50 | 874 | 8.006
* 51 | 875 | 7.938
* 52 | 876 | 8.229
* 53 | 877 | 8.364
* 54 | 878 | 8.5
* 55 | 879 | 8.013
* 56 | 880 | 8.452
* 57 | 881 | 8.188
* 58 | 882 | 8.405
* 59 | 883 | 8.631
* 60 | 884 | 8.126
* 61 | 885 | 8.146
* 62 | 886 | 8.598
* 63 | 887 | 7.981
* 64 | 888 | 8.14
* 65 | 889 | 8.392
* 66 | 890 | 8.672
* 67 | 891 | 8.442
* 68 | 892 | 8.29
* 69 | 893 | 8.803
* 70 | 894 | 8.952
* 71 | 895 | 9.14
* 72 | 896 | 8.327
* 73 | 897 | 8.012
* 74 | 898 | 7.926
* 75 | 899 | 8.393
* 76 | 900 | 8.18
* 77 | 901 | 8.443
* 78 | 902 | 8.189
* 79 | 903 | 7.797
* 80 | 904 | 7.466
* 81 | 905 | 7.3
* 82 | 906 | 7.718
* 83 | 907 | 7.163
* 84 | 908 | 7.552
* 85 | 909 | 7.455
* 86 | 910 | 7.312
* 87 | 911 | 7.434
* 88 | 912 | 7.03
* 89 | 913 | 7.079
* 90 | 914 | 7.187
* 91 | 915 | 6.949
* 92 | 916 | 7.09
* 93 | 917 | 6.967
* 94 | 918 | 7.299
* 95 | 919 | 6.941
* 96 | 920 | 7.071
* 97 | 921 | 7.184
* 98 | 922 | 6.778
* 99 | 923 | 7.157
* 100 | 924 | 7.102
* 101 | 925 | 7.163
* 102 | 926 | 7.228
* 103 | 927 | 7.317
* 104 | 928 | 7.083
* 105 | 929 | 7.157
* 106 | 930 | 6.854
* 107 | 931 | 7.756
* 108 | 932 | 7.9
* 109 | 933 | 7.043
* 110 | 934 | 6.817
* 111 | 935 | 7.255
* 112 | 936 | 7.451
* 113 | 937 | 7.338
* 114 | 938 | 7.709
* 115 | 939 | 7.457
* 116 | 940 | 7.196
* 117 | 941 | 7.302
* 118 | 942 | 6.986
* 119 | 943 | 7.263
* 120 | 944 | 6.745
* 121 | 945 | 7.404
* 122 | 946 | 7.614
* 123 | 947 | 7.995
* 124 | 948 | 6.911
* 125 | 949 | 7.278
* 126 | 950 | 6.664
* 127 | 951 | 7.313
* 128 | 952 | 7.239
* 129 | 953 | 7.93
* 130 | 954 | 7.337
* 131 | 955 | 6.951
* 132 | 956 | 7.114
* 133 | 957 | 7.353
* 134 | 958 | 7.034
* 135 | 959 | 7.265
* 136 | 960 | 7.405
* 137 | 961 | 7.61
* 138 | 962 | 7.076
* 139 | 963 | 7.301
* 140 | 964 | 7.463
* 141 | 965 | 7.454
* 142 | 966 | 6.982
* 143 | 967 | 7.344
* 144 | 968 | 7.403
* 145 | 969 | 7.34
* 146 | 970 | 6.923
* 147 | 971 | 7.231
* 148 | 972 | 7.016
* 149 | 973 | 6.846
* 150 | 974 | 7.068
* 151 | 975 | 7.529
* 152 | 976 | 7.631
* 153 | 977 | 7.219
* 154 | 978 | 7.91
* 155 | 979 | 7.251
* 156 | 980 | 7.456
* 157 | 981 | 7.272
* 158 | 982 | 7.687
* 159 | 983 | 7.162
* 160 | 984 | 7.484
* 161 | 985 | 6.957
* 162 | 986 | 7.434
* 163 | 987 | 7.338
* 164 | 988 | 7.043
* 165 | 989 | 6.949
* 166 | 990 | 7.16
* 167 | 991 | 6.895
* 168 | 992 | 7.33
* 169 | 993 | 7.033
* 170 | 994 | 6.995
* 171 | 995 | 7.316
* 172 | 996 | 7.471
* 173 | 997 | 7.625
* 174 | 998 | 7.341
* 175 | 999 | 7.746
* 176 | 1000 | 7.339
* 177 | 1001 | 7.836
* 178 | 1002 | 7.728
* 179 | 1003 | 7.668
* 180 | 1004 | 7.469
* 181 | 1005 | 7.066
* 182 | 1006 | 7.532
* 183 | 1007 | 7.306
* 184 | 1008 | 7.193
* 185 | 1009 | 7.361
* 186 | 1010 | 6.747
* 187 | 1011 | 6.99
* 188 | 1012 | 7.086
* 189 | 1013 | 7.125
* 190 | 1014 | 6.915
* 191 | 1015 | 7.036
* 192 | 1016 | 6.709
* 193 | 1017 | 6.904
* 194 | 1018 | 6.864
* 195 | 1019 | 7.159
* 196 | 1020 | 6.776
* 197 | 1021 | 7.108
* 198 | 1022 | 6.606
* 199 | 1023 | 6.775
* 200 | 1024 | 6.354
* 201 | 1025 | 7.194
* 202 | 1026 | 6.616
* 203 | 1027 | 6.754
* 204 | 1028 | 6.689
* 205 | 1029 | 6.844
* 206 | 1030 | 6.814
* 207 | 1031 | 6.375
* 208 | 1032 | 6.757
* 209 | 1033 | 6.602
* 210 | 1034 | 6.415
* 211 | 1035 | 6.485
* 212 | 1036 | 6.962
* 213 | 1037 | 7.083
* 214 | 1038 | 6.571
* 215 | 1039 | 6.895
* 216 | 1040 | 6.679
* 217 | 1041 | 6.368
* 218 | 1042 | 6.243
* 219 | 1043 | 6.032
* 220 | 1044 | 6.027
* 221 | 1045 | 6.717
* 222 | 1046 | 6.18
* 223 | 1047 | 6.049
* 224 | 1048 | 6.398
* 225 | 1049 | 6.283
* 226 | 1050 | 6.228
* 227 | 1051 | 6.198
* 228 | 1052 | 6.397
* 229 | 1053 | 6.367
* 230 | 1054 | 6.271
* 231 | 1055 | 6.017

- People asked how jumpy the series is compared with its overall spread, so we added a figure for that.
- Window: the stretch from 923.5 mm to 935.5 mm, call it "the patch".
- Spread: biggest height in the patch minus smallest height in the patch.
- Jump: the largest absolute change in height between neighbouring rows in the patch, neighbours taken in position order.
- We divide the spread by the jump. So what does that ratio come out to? 1.2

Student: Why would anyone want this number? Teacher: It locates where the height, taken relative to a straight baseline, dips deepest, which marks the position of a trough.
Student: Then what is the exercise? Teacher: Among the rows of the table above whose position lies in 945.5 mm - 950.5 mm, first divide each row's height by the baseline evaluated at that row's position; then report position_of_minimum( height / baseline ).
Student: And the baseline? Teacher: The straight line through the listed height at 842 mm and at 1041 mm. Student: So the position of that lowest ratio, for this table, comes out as 950 mm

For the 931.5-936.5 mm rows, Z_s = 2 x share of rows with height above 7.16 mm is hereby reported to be 1.2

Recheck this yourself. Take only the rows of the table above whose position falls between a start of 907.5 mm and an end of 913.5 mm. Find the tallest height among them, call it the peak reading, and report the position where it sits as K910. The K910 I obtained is 908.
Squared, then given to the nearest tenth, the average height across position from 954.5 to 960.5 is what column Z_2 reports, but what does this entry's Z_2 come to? 51.7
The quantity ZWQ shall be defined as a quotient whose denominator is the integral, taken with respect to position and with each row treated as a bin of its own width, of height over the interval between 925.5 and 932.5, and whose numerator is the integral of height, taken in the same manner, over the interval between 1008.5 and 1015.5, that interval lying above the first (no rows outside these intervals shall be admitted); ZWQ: 0.96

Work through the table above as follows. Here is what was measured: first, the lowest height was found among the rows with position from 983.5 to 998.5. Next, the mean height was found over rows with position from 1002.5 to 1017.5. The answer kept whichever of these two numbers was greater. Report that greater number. 7.14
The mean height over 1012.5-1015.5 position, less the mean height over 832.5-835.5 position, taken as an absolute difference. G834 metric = 1.09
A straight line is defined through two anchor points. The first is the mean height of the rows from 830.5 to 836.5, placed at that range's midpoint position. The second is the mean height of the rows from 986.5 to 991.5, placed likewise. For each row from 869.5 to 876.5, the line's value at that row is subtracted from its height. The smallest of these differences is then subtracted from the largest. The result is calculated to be 0.91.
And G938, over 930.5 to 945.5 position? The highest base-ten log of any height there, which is 0.898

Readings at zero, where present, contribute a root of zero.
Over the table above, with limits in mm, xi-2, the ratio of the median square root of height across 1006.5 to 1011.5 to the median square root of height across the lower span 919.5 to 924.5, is 1.01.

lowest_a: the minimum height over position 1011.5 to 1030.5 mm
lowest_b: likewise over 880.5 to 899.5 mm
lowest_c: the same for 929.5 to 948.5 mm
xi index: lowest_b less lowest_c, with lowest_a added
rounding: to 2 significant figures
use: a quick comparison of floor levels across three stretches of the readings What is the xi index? 7.5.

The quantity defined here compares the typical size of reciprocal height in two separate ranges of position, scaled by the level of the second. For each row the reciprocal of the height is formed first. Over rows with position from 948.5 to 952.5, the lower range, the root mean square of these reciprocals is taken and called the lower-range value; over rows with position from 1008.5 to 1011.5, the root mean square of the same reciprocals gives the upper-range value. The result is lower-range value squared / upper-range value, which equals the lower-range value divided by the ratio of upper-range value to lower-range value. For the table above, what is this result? 0.139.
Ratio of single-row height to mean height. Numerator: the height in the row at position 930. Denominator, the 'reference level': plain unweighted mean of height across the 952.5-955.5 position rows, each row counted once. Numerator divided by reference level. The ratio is 0.93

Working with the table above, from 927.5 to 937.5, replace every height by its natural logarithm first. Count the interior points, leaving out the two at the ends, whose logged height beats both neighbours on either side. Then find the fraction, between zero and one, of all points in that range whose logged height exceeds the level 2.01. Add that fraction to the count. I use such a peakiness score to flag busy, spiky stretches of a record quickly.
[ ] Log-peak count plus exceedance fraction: 3.2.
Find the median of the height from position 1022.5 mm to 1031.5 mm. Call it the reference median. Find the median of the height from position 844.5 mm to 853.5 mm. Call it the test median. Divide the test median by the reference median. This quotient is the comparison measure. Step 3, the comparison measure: 0.96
